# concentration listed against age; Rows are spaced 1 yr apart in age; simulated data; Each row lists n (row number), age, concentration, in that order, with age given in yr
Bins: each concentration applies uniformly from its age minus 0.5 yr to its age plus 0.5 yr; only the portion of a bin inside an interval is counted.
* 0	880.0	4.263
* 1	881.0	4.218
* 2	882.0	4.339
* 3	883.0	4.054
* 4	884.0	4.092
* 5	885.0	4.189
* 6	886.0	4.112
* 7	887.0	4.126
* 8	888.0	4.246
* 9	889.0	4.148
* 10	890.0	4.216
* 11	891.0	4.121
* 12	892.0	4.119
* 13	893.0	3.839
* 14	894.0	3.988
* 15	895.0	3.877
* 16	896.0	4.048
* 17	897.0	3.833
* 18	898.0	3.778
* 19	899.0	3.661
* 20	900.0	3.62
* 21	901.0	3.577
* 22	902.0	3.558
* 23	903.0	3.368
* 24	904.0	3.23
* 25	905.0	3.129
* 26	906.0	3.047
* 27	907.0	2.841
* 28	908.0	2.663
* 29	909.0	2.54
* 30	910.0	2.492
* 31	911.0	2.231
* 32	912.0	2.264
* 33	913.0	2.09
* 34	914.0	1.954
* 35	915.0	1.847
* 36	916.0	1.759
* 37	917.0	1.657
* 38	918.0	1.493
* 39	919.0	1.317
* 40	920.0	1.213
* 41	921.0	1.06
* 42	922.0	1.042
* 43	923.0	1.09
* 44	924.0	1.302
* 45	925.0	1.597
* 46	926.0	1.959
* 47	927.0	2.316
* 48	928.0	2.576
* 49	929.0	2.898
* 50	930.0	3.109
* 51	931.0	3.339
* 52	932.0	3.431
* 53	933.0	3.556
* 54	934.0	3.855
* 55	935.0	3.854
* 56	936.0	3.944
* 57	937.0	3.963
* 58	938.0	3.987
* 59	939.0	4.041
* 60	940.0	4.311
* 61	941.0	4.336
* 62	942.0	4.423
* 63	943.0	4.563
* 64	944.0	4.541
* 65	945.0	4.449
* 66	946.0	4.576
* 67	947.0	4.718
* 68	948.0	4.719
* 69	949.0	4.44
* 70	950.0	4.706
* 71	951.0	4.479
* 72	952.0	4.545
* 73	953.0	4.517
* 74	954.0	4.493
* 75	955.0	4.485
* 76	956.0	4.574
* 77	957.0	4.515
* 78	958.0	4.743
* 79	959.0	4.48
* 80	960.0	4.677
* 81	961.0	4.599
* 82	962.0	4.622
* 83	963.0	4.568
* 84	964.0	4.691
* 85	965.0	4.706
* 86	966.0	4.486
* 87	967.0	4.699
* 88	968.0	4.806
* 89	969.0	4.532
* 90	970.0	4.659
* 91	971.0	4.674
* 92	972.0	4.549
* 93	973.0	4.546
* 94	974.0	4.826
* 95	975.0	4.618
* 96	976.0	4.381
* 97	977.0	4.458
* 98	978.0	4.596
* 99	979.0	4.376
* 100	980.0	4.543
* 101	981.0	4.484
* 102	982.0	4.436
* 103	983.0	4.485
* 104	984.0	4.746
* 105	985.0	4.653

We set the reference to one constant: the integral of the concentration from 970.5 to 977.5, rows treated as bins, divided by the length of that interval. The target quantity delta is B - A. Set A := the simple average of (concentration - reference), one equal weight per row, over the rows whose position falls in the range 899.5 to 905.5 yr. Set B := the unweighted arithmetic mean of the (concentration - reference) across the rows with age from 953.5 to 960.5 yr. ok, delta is 1.2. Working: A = -1.17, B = -0.01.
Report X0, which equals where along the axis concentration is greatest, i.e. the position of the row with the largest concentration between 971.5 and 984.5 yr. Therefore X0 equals 974.0 yr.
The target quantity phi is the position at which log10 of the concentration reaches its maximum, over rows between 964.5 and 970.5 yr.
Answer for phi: 968.0 yr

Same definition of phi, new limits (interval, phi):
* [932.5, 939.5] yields 939.0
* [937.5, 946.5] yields 946.0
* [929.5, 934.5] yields 934.0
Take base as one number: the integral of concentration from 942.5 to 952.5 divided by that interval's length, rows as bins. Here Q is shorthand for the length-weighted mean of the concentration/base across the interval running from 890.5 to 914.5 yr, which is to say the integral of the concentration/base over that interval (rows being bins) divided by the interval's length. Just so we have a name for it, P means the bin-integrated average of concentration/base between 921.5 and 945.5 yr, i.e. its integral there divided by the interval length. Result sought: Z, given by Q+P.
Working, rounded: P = 0.71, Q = 0.7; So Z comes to 1.42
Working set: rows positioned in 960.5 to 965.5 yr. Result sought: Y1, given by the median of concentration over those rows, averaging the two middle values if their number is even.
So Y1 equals 4.6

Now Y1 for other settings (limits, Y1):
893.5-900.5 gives 3.8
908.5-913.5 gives 2.3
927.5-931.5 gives 3.0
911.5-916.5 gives 2.0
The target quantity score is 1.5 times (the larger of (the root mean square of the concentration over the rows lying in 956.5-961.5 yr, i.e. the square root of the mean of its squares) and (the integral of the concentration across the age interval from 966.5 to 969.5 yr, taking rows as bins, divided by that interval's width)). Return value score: 7.02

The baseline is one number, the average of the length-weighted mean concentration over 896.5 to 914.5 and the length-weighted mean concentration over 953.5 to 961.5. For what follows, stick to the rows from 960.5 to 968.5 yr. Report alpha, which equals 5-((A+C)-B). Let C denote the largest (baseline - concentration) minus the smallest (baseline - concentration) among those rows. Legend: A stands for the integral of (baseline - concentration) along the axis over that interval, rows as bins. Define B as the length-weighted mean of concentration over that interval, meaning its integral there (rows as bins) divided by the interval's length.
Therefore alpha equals 16.2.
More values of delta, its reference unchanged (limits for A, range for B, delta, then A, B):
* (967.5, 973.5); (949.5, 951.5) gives 0.0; 0.05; 0.01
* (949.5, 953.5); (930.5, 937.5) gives -0.9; -0.02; -0.87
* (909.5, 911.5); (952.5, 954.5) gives 2.1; -2.22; -0.07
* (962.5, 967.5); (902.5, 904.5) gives -1.3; 0.05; -1.28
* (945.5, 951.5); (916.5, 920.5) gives -3.2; 0.03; -3.16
